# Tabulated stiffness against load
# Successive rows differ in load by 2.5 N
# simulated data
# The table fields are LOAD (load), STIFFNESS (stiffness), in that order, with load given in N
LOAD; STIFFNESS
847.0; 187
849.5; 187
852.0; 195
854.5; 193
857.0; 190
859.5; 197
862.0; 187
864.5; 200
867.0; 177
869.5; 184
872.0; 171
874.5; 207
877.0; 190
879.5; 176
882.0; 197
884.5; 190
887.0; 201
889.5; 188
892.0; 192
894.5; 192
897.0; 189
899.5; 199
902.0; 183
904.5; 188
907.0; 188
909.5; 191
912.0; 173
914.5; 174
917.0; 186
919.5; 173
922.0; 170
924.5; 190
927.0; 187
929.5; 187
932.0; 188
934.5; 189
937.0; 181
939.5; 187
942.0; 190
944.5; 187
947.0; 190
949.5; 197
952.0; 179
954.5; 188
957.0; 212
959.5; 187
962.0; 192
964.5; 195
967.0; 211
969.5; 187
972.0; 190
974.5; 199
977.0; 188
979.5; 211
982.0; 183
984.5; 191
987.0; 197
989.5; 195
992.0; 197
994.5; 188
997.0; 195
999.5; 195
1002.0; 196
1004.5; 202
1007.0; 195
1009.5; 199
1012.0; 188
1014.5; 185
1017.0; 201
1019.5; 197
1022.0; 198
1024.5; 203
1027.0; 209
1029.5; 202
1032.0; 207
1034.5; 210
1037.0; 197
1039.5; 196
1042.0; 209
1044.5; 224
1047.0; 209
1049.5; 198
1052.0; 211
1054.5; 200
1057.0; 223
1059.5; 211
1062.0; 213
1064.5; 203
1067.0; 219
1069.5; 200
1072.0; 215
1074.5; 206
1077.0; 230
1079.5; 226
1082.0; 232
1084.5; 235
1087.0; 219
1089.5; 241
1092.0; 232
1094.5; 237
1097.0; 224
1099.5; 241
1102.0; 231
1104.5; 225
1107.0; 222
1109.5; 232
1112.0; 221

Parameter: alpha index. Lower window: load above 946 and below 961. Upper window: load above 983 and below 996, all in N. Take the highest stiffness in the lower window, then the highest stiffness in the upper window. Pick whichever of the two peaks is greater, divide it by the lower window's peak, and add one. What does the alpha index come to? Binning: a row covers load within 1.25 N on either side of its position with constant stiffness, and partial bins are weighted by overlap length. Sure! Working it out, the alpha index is 2.00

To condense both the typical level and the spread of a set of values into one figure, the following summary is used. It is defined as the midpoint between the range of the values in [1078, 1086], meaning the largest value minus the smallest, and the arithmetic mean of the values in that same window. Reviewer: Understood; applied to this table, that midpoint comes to 120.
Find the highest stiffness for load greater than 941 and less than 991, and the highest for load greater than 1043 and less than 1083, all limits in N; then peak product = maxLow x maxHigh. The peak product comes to 49184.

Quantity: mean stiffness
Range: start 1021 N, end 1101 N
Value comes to 215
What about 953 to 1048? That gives 198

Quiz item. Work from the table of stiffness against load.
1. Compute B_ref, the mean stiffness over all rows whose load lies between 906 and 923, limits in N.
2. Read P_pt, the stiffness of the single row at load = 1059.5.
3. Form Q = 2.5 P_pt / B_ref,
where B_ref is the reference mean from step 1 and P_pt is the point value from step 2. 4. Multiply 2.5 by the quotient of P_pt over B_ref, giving 2.94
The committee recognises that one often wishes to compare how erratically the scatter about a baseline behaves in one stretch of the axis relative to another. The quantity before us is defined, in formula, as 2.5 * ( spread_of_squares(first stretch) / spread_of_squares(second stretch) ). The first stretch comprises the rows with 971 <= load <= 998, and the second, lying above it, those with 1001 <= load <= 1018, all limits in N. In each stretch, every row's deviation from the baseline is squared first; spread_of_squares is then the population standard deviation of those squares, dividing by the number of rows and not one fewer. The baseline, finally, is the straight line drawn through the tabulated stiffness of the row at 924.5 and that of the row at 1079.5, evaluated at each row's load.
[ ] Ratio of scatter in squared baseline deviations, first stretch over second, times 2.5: 1.3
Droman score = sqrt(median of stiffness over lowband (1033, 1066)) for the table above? 14.5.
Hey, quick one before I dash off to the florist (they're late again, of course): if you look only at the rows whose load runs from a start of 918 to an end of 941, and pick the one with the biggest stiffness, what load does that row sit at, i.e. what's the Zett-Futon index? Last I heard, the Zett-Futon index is 924.5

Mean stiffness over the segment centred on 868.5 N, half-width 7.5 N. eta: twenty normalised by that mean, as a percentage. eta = 10.7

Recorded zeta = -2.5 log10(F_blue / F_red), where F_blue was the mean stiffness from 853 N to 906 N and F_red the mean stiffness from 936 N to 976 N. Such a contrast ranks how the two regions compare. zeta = 0.011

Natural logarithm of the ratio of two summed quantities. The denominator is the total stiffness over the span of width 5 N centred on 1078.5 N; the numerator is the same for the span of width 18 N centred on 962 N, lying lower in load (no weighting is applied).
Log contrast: 1.1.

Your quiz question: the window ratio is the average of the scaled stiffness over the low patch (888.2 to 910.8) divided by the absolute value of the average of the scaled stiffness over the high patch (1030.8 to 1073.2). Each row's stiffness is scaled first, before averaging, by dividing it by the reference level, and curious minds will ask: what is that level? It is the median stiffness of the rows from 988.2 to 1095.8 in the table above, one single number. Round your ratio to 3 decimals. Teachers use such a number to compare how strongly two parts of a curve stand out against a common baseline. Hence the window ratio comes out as 0.911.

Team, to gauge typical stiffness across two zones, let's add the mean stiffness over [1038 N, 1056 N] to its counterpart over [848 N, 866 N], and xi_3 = 399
